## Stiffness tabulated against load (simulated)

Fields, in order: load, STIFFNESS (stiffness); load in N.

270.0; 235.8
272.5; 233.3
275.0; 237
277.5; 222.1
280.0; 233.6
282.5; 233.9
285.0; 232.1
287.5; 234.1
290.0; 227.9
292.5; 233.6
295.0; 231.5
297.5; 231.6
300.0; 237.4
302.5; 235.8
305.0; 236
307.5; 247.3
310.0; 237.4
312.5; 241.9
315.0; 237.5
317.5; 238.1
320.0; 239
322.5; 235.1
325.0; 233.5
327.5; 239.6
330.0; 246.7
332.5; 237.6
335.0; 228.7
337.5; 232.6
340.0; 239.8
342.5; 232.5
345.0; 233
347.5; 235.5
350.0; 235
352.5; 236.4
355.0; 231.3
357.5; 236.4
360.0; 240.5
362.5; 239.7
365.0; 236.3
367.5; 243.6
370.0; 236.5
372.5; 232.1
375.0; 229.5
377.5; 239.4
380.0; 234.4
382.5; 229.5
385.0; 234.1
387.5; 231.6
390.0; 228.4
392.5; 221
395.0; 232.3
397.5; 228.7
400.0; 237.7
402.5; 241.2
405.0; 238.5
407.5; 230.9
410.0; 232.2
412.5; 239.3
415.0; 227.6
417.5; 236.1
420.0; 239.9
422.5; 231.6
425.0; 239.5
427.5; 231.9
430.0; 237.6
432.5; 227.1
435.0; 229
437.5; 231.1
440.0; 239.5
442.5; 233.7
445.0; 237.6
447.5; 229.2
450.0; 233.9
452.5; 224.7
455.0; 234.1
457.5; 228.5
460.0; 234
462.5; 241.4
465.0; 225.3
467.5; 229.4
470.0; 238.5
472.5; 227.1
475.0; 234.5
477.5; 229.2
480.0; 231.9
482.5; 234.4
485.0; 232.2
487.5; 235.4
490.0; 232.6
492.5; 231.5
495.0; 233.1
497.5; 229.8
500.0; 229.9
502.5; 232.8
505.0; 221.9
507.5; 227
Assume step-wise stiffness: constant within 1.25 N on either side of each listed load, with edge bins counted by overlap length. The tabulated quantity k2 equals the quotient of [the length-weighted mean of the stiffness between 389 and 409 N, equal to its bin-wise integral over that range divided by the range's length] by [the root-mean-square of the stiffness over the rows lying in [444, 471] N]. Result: 1.00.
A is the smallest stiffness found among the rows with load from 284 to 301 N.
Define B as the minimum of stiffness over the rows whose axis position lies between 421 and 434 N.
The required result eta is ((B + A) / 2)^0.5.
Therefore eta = 15.1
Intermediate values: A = 227.9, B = 227.1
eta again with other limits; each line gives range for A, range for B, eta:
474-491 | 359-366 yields 15.3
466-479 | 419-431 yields 15.1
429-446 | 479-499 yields 15.1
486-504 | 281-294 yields 15.1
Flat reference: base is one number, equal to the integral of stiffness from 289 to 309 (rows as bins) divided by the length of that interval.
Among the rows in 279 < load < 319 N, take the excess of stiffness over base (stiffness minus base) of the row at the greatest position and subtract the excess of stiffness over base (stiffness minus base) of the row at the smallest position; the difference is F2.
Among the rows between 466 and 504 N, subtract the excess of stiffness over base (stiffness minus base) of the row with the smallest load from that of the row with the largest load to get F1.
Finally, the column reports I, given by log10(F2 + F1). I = 0.90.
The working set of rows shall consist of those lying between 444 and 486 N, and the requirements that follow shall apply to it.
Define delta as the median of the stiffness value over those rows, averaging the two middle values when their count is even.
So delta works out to 232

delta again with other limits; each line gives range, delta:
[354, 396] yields 234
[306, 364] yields 237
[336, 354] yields 235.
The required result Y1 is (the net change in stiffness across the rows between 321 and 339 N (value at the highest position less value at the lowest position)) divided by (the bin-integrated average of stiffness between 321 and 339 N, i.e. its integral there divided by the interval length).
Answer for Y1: -0.011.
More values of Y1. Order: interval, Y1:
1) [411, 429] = -0.031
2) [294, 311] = 0.025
